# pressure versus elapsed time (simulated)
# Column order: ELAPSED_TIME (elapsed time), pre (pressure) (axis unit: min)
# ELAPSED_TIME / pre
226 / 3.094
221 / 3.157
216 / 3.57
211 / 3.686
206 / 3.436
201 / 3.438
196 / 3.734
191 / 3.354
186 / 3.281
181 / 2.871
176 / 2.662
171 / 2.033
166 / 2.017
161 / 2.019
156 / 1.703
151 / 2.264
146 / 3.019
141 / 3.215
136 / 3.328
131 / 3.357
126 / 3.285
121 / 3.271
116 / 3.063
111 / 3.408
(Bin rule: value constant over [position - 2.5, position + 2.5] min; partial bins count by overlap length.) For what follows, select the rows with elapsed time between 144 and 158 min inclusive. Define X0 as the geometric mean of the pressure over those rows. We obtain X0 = 2.27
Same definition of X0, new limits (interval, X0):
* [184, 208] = 3.45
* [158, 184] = 2.29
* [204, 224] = 3.46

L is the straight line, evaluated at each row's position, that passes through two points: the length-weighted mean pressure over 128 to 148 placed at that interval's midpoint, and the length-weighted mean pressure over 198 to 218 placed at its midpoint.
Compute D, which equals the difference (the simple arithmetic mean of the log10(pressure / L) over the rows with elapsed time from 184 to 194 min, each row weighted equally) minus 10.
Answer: -10.0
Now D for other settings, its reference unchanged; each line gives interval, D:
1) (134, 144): -10.0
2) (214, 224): -10.0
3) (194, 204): -10.0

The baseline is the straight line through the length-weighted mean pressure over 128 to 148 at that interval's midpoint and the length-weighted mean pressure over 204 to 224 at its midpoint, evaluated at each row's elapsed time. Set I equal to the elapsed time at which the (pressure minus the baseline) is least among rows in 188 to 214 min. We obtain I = 191 min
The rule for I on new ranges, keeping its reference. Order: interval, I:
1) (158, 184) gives 166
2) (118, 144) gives 141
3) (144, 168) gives 156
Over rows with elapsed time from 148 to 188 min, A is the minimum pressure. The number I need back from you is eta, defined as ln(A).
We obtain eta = 0.53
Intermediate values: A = 1.703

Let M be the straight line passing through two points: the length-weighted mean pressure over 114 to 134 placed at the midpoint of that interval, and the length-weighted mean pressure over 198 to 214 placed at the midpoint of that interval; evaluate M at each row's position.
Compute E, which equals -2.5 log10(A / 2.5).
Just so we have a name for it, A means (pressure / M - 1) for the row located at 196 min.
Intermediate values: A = 0.069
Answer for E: 3.9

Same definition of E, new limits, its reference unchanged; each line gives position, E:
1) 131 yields 5.0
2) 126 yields 6.2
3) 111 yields 4.0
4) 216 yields 7.6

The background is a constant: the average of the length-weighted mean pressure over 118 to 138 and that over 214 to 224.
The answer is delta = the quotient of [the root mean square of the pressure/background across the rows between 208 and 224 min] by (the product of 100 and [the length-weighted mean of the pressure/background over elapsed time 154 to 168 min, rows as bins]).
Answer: 0.0181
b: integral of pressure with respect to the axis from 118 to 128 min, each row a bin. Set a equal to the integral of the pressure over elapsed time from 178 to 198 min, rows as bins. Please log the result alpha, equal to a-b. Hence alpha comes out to 33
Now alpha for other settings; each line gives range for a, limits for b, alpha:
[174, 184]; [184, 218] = -91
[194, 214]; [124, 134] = 38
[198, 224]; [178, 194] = 39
